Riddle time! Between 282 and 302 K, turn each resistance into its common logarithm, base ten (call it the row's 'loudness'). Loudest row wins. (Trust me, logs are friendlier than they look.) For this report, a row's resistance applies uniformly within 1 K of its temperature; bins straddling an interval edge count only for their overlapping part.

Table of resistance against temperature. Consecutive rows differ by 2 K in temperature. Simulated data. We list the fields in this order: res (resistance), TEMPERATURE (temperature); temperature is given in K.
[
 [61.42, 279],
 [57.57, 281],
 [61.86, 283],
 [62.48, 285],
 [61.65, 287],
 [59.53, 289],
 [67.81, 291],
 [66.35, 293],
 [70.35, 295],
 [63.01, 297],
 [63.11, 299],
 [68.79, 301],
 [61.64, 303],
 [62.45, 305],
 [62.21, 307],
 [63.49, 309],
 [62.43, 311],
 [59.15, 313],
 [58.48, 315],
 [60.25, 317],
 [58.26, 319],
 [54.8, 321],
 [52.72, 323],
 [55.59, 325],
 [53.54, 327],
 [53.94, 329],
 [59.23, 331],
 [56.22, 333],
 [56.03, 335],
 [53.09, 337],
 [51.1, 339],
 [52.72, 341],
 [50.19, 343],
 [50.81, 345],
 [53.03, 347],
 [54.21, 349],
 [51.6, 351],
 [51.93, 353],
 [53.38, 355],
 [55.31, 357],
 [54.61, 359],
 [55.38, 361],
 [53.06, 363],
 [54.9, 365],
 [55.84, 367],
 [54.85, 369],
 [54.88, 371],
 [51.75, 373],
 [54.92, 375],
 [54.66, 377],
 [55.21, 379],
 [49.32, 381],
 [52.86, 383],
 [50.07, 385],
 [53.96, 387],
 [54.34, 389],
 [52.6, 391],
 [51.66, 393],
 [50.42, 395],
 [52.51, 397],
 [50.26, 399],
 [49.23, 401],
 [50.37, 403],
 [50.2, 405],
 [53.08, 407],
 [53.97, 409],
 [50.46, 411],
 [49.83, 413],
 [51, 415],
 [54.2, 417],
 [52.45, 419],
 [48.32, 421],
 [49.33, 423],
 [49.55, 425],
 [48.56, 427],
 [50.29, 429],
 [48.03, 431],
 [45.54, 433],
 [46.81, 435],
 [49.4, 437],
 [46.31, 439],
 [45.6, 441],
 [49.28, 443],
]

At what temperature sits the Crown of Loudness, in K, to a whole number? 295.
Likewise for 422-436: 429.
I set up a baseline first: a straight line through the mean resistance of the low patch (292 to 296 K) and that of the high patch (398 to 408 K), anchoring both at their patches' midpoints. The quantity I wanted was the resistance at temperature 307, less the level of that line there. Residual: -4.0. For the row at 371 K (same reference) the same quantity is -1.0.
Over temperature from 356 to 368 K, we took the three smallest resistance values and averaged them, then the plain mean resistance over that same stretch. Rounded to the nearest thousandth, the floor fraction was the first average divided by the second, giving 0.988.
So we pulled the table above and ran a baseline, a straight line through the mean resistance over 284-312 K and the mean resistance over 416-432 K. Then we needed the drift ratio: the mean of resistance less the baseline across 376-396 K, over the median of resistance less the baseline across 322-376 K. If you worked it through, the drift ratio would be 0.43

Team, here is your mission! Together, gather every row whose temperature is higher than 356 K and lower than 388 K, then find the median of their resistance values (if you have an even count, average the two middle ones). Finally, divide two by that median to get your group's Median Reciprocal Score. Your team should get 0.037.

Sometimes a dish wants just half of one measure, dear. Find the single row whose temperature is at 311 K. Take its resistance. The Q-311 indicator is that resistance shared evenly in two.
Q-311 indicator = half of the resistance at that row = 31.2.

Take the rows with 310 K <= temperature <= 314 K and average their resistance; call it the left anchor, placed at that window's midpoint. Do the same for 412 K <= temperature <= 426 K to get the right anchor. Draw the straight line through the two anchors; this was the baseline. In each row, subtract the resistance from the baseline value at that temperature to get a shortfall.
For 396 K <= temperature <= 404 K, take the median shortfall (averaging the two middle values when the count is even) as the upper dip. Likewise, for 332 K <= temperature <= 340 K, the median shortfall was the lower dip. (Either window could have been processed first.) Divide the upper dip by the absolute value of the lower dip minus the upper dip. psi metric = 1.08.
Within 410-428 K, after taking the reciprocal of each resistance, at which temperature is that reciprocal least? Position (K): 417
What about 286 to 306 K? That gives 295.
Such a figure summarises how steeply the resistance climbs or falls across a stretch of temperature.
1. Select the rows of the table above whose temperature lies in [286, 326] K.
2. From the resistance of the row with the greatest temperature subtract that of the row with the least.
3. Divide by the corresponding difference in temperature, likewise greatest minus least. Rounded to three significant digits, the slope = -0.159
